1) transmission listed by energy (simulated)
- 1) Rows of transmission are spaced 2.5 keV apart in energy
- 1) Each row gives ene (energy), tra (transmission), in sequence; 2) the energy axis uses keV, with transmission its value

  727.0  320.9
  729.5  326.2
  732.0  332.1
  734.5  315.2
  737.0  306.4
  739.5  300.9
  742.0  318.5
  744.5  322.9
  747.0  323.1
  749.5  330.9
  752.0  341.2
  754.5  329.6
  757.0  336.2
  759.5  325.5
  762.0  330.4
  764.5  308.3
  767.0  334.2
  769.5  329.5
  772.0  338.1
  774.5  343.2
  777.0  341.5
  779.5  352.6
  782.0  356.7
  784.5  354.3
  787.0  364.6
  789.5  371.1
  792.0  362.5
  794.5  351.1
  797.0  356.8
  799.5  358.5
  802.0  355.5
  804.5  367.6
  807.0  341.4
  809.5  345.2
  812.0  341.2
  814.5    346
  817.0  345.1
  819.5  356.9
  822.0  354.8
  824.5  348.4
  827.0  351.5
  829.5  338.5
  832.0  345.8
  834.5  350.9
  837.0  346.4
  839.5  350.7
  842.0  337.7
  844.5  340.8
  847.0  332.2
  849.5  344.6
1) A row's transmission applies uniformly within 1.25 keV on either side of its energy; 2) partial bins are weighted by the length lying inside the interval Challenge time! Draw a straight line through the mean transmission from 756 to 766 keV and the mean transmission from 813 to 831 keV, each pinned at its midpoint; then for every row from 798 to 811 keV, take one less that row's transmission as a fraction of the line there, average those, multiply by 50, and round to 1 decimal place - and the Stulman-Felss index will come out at -1.7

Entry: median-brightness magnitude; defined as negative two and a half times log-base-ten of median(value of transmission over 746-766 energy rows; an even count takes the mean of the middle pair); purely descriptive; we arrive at -6.30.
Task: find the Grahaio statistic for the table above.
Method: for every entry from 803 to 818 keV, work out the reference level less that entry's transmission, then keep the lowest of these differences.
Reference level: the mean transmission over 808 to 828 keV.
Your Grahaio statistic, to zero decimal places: -19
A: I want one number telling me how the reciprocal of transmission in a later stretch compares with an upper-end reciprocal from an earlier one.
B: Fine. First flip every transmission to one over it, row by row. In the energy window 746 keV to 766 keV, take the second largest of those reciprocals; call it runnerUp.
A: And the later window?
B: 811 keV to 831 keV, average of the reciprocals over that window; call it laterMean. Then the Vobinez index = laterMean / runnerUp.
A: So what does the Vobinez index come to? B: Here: 0.929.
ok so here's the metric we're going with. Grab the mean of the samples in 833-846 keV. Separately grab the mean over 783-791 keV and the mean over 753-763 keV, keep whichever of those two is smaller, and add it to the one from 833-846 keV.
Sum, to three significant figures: 676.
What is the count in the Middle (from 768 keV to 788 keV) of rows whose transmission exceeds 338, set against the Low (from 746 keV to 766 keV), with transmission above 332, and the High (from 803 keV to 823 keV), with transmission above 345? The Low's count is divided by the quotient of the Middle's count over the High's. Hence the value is 1.7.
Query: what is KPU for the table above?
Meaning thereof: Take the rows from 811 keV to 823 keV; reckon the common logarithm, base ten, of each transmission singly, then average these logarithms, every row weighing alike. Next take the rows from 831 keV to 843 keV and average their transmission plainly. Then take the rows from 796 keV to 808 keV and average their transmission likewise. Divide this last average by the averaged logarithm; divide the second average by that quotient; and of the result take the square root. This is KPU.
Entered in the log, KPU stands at 1.57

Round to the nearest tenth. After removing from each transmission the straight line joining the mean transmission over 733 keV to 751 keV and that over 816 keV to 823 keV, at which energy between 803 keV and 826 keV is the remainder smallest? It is 812.0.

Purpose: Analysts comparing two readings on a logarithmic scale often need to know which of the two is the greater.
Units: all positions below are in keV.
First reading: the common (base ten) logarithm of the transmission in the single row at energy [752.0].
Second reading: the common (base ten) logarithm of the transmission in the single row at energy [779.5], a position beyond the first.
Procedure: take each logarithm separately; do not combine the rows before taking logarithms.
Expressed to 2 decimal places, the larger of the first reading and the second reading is 2.55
